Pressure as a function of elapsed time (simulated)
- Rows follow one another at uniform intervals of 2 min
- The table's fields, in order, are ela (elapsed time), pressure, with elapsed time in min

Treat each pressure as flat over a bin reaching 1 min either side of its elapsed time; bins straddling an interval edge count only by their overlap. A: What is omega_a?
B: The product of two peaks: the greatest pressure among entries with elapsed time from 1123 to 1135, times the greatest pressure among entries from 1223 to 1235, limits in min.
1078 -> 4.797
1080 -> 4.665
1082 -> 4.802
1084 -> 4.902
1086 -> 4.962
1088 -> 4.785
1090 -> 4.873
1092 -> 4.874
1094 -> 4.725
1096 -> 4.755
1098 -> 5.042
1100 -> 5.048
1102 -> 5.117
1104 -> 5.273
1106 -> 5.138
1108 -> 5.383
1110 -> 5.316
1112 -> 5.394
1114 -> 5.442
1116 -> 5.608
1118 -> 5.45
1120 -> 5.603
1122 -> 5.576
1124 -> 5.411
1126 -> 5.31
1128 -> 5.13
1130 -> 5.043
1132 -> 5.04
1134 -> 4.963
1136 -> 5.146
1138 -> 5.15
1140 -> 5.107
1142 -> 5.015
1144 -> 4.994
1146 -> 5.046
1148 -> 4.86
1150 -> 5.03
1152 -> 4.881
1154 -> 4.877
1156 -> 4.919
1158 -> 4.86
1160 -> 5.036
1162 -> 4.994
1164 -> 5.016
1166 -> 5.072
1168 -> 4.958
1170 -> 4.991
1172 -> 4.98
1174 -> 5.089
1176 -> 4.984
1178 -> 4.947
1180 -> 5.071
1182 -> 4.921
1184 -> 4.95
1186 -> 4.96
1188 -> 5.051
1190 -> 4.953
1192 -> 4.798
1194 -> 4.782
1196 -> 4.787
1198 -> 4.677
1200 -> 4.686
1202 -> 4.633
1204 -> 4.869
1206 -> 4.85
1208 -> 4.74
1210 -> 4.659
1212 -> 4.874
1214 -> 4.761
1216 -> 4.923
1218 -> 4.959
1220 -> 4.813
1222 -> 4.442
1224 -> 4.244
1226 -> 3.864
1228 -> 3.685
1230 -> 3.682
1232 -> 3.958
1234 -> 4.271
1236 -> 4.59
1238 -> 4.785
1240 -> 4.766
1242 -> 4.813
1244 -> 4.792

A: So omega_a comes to 23.1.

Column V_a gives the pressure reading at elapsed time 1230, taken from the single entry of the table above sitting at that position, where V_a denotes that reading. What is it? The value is 3.682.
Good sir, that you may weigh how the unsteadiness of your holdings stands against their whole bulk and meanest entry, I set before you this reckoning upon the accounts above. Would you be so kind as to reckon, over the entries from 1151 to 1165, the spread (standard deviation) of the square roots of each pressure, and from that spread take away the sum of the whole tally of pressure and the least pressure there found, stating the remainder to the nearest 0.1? -39.4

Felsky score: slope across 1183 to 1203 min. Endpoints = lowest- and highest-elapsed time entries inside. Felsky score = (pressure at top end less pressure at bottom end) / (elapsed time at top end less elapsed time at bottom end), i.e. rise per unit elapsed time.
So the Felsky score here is -0.018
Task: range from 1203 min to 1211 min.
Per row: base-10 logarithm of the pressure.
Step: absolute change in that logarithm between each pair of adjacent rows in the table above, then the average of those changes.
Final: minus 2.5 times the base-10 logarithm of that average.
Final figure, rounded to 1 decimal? 5.5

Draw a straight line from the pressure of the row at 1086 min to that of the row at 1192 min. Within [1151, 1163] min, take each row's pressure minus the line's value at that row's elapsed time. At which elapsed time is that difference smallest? 1158 min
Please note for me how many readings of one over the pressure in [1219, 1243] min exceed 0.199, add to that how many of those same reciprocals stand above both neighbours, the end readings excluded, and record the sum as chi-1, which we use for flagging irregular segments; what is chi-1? 14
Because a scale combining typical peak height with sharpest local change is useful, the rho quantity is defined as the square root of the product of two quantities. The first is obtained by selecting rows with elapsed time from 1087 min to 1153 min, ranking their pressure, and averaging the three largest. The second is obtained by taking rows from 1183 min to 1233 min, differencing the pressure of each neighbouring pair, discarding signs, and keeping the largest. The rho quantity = 1.5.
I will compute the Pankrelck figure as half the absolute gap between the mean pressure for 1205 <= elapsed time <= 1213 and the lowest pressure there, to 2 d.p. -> 0.06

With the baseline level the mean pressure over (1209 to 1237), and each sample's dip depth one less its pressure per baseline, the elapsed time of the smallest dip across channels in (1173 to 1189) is 1174 min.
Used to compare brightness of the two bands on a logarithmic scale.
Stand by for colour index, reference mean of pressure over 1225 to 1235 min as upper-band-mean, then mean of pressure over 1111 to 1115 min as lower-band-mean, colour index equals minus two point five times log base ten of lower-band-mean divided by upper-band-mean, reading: -0.36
